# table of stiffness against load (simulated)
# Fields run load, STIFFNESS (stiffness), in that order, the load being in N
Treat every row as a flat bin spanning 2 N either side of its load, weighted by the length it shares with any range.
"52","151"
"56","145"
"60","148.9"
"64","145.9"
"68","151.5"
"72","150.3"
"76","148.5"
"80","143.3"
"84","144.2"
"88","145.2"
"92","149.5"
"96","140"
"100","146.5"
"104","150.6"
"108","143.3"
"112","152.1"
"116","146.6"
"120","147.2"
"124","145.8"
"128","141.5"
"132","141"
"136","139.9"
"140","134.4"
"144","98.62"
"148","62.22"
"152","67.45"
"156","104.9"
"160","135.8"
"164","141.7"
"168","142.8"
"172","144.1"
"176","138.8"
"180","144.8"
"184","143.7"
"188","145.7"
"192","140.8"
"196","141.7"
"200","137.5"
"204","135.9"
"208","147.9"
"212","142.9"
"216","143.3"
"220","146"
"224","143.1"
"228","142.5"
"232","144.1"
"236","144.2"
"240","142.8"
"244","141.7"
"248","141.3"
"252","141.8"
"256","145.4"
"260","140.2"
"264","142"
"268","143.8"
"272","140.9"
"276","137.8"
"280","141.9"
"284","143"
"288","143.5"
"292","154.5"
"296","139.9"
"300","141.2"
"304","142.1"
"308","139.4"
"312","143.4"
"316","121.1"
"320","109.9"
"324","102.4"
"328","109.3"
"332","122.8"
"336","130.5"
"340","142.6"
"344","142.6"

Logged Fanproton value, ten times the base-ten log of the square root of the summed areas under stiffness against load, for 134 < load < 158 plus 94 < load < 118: 18.9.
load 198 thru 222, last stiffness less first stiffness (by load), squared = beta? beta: 72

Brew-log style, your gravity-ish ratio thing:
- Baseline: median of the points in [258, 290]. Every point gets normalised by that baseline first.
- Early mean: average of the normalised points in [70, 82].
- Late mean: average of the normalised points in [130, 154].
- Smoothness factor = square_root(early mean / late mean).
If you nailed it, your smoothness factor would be 1.17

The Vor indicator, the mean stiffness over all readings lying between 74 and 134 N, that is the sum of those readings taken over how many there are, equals 146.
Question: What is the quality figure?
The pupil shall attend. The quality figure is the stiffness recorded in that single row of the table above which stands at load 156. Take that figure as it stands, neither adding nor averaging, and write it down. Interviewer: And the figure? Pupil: 104.9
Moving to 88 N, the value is 145.2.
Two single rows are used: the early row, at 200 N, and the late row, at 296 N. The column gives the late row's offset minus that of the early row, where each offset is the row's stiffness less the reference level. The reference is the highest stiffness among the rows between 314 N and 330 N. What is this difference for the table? 2.4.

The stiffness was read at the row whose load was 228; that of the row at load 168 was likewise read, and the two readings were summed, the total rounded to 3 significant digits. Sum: 285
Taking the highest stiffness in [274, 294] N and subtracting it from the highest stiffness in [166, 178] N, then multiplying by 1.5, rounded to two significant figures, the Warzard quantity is -16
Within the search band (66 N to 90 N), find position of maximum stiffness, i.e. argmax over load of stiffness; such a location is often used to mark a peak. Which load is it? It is 68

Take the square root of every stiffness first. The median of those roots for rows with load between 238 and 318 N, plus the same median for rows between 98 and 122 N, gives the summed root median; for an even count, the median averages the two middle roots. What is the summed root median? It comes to 24.0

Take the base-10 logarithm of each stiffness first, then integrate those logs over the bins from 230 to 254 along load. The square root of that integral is 7.19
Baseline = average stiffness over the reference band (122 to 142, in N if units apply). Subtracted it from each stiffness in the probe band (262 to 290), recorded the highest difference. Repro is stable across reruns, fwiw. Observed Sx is 3.3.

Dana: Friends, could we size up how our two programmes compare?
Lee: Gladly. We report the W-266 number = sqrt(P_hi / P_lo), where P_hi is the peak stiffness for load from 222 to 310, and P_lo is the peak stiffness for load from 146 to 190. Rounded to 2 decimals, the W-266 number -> 1.03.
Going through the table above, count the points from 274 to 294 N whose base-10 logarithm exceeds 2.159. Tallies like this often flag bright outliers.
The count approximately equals 1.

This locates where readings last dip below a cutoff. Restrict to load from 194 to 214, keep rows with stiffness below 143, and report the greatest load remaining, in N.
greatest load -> 212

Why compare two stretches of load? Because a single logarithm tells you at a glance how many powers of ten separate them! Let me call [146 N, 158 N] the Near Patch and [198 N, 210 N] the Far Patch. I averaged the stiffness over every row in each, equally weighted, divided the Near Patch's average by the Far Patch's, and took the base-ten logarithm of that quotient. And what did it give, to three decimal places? -0.254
